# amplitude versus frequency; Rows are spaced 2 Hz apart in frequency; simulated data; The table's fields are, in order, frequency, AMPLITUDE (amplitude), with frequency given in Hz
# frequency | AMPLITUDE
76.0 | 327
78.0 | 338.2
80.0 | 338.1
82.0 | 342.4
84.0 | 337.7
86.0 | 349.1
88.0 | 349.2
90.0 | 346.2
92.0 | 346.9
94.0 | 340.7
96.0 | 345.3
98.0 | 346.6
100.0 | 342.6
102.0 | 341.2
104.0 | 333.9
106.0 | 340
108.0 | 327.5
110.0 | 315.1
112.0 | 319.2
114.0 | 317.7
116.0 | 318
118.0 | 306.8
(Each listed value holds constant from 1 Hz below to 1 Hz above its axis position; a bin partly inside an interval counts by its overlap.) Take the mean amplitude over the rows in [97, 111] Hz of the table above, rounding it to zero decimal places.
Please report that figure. 335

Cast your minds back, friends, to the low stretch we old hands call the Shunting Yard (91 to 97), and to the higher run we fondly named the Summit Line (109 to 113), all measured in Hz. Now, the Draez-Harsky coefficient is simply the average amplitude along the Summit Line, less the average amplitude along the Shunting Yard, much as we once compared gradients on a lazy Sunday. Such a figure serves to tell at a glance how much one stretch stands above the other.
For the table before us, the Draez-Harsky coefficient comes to -27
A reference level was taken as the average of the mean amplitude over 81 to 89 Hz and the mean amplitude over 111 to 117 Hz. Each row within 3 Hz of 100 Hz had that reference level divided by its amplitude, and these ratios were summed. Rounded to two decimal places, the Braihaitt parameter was 2.90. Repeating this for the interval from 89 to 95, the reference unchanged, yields 2.89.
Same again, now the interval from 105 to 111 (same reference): 3.04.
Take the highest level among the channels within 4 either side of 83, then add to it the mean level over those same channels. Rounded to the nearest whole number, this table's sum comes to 691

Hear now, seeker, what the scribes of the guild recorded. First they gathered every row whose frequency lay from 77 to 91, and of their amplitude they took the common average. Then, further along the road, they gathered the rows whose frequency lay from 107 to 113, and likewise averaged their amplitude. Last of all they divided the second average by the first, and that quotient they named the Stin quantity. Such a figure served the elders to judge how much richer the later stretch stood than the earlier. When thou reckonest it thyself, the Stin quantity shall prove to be 0.93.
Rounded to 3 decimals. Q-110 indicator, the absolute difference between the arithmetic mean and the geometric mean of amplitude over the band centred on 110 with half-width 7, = 0.118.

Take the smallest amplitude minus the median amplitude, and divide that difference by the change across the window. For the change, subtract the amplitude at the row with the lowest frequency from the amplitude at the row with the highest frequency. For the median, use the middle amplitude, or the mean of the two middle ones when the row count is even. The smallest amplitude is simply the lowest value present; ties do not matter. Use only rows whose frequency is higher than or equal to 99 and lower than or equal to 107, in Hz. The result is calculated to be 2.58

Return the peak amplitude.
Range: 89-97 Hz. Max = 346.9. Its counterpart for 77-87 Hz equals 349.1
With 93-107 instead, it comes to 346.6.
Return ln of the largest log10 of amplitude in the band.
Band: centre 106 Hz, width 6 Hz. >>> 0.929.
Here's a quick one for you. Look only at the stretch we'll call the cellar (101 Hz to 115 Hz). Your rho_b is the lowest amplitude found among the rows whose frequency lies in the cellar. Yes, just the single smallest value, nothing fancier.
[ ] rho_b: 315.1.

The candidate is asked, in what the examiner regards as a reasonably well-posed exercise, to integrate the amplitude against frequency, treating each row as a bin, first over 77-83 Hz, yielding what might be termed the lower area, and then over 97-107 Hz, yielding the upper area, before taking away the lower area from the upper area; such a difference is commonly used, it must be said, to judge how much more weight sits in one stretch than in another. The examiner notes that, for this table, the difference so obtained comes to 1371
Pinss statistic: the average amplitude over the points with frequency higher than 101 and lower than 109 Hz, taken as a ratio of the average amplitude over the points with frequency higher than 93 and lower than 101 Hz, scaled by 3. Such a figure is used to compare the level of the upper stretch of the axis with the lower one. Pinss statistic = 2.93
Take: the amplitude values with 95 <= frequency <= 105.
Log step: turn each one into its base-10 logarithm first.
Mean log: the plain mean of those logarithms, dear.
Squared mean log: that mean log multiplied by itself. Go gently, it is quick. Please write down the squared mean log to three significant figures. 6.42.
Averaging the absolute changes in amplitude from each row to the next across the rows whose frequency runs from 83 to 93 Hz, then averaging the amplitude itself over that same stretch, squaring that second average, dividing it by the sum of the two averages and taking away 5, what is 337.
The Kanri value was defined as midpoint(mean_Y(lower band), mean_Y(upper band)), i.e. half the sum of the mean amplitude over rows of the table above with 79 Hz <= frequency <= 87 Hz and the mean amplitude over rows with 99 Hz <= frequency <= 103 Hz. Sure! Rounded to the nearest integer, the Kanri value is 342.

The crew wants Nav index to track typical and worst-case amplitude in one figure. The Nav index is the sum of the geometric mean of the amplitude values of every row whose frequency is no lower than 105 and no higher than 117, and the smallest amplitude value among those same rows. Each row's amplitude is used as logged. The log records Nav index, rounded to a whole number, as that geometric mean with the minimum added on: 638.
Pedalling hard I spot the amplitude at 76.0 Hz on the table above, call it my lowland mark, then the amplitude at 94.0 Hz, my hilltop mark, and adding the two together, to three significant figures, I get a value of 668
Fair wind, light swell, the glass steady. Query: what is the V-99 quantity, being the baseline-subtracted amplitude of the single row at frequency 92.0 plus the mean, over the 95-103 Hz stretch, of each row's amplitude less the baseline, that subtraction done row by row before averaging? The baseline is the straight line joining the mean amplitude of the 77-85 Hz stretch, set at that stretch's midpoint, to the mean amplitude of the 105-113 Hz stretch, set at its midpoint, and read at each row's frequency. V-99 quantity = 26.8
